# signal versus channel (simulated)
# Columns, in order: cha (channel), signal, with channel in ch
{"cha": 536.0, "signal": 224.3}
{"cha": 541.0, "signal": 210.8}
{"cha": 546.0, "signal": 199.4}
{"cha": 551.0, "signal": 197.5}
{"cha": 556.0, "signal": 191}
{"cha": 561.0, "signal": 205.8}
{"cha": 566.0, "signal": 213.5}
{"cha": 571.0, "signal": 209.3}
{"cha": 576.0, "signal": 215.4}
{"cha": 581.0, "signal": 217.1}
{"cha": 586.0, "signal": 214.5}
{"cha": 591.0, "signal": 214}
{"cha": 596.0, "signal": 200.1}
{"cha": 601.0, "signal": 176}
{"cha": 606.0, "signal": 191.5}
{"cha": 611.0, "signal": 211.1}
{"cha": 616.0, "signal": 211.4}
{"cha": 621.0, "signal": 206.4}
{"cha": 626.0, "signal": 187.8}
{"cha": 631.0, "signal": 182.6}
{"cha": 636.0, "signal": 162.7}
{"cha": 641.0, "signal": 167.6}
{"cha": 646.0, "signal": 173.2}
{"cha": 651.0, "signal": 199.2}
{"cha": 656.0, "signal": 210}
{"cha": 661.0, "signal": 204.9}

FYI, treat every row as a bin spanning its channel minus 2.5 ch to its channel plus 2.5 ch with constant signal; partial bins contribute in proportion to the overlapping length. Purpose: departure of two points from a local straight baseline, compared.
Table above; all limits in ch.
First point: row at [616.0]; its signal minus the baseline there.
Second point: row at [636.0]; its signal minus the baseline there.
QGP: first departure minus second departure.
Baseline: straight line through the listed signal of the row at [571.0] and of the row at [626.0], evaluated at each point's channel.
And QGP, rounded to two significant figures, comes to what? 41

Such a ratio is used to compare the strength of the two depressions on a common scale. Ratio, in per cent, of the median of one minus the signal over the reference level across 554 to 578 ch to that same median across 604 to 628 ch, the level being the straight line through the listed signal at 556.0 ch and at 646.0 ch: 71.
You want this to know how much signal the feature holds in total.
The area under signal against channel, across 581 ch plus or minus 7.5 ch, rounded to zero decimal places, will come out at 3235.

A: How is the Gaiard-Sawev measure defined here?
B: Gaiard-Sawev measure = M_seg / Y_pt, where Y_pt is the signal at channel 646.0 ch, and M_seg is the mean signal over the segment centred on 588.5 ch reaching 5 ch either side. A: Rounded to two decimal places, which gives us 1.24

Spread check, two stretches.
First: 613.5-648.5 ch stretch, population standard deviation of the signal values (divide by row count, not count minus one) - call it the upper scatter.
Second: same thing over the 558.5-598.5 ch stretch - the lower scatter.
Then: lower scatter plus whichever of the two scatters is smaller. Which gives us 10.8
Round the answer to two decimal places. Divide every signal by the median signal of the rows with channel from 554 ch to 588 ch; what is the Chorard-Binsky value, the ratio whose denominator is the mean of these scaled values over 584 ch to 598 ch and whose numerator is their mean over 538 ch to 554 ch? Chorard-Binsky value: 0.97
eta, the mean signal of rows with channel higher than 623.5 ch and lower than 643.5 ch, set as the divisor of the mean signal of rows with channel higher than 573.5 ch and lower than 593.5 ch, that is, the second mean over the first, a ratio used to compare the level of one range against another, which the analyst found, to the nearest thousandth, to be 1.229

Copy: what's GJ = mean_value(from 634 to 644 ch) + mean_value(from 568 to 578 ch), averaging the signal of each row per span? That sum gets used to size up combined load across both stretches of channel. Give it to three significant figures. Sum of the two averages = 378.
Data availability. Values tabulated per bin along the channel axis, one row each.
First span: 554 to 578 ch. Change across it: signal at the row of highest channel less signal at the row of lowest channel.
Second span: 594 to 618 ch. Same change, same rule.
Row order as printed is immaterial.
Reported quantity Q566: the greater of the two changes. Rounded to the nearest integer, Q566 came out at 24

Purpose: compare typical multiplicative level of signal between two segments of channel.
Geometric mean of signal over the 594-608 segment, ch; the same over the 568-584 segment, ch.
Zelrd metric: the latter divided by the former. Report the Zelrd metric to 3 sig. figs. 1.13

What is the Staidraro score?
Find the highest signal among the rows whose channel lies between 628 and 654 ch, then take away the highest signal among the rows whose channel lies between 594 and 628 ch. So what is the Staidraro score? -12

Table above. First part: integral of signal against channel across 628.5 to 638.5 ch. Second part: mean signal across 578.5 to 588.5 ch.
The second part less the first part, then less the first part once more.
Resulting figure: -3237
